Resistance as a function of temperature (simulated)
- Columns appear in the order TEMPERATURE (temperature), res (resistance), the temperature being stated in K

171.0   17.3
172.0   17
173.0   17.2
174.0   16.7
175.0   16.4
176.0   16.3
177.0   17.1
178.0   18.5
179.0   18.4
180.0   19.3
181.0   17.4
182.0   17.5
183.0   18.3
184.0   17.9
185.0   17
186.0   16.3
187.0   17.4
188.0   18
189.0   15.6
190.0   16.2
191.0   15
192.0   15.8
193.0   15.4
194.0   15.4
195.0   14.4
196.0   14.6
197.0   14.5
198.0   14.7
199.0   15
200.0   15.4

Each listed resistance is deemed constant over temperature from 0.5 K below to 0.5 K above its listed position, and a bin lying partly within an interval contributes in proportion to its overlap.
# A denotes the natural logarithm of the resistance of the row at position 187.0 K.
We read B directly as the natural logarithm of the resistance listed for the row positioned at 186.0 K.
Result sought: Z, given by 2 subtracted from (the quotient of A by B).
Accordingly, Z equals -0.98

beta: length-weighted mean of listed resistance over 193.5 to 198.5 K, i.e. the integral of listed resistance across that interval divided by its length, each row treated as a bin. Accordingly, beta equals 14.7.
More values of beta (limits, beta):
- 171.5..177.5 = 16.8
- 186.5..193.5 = 16.2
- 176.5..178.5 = 17.8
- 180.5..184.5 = 17.8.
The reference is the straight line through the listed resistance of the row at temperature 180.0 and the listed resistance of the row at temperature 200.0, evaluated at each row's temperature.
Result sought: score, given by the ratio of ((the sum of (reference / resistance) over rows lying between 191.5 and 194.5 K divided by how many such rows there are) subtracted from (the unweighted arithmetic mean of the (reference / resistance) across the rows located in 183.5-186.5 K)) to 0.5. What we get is -0.01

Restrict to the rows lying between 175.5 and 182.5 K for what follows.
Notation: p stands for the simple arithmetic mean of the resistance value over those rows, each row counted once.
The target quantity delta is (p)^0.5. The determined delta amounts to 4.22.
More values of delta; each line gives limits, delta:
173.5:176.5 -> 4.06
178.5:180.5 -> 4.34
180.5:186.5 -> 4.17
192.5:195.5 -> 3.88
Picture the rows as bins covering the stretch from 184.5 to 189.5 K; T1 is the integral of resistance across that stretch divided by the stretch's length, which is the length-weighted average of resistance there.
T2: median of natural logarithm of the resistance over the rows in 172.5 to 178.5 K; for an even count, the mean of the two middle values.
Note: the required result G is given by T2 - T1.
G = -14.0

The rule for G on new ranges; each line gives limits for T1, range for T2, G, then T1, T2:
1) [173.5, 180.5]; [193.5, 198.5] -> -14.8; 17.5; 2.68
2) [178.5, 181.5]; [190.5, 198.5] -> -15.7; 18.4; 2.70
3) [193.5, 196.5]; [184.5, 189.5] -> -12.0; 14.8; 2.83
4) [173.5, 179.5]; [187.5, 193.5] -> -14.5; 17.2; 2.75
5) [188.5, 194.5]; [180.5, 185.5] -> -12.7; 15.6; 2.86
